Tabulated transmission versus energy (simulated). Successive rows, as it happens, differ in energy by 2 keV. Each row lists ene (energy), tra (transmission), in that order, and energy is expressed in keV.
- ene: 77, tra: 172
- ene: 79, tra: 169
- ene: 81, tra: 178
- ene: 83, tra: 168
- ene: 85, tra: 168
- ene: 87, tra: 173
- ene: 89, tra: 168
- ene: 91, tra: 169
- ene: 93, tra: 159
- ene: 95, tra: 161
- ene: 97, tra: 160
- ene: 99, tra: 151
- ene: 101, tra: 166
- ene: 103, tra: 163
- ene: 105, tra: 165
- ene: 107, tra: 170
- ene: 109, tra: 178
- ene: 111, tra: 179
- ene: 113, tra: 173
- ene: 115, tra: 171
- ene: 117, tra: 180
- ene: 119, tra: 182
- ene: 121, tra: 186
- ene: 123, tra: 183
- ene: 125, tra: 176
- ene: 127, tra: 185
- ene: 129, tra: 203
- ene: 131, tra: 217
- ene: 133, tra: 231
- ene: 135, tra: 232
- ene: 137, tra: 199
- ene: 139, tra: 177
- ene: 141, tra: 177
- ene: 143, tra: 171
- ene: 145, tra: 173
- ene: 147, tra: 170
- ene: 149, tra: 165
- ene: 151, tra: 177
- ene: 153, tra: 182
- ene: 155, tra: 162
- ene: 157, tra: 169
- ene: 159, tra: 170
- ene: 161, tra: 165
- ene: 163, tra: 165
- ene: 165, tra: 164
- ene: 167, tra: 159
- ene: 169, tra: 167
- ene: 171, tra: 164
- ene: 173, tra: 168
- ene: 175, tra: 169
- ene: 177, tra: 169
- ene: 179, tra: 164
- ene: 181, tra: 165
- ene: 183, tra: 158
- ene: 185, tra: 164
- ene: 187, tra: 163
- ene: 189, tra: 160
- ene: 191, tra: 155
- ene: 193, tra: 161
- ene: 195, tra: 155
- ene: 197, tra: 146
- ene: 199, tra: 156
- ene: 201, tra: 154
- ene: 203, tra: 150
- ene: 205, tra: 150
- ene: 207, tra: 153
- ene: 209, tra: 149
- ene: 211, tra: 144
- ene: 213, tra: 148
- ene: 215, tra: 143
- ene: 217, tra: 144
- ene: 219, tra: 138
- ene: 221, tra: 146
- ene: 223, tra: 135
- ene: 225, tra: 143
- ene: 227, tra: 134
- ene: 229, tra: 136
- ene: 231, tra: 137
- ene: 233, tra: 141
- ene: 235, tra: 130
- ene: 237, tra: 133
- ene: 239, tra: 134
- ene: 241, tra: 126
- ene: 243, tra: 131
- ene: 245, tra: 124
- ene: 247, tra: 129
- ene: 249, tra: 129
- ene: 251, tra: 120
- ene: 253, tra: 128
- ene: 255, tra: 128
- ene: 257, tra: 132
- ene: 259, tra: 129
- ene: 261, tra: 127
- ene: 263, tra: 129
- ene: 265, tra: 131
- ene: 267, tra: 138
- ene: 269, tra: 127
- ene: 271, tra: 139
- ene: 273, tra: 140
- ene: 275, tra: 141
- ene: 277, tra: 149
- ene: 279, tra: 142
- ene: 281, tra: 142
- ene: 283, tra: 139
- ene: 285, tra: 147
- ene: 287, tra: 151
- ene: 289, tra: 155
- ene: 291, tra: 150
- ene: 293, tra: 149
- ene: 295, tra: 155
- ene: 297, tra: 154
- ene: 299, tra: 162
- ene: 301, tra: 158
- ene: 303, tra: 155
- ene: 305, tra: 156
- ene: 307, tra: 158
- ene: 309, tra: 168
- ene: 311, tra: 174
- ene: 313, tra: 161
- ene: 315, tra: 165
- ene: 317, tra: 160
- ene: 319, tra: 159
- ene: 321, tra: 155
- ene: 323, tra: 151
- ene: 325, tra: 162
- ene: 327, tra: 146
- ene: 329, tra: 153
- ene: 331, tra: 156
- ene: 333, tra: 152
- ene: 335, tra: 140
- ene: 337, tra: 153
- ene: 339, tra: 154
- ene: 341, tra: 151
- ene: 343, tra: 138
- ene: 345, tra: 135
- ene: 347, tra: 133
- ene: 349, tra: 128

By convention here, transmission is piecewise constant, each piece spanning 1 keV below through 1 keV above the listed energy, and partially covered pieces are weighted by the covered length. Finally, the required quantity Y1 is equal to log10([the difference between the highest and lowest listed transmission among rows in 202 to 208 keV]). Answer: 0.48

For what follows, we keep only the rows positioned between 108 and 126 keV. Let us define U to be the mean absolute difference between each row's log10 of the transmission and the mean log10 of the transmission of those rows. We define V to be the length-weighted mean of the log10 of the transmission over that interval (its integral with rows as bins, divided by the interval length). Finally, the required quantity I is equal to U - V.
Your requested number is -2.24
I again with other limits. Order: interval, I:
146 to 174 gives -2.21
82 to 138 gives -2.22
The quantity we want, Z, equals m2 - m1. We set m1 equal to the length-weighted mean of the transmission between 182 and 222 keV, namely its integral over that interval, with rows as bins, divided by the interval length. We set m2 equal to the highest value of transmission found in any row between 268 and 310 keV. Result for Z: 16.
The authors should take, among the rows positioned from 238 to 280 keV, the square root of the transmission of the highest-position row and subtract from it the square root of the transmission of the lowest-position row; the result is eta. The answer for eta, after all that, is 0.3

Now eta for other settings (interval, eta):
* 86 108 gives -0.1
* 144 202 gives -0.7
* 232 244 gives -0.4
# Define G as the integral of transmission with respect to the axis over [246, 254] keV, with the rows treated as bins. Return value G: 1012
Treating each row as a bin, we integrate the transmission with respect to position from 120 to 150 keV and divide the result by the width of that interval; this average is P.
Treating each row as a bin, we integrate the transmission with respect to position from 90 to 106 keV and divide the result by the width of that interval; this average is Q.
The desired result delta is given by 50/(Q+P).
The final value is 0.142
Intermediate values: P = 190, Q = 162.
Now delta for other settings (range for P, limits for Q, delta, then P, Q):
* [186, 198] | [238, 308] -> 0.168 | 157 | 140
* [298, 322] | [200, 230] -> 0.164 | 161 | 144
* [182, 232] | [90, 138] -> 0.152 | 149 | 181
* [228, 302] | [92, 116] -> 0.164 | 138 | 166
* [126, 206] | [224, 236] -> 0.162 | 171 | 137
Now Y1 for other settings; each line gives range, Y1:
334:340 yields 1.15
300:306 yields 0.48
